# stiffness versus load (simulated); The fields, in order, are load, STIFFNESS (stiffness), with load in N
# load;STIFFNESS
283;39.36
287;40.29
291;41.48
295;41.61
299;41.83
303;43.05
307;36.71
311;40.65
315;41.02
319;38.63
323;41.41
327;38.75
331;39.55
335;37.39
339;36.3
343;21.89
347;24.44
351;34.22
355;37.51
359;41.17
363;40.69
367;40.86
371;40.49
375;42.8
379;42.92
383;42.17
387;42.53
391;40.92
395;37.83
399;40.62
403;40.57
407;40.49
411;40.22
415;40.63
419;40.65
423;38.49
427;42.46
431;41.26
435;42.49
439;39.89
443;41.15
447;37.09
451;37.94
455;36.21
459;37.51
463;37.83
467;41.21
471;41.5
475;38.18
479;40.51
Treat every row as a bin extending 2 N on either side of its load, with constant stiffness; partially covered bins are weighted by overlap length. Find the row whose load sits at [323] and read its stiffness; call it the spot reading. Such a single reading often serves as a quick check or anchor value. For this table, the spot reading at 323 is 41.41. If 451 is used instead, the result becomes 37.94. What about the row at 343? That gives 21.89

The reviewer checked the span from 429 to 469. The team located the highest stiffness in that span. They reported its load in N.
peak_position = 435 N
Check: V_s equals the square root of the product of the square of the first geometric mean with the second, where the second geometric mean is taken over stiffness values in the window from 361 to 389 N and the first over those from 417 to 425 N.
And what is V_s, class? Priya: 256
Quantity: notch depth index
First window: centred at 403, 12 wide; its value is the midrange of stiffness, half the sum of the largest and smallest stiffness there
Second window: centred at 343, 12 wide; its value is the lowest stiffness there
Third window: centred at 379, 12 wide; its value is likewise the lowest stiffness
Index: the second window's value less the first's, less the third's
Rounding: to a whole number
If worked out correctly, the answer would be -61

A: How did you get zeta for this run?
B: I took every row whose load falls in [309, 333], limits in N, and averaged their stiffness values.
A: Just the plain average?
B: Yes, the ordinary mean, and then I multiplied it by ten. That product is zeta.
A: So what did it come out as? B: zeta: 400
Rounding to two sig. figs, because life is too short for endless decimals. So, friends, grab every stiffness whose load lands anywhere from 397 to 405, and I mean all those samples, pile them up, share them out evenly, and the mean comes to 41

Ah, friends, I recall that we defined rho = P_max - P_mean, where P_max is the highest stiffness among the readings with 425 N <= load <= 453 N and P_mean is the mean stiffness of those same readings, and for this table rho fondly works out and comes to 2.2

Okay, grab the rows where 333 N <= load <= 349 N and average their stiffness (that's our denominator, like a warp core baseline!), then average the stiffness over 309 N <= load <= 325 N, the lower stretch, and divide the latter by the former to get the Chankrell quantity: 1.35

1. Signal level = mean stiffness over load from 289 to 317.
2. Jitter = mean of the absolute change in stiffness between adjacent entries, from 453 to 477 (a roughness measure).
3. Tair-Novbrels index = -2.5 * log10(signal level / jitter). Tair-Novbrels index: -3.4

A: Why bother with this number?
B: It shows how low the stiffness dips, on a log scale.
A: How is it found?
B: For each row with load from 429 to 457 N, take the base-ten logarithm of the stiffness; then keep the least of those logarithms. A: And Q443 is 1.56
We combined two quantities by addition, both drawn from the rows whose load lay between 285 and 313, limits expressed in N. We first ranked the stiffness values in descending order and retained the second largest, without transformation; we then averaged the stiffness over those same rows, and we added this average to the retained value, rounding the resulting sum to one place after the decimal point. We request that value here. 82.6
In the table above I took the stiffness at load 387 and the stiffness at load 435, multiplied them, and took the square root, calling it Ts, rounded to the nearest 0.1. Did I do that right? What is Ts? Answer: 42.5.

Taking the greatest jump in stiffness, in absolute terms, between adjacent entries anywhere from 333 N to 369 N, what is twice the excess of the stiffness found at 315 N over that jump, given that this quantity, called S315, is 53.2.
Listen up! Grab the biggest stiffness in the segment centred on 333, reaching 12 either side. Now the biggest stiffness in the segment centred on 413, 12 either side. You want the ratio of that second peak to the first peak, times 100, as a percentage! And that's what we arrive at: 98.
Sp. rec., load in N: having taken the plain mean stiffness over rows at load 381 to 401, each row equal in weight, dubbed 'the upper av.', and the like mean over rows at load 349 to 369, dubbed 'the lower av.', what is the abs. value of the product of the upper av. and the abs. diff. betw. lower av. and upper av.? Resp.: 79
